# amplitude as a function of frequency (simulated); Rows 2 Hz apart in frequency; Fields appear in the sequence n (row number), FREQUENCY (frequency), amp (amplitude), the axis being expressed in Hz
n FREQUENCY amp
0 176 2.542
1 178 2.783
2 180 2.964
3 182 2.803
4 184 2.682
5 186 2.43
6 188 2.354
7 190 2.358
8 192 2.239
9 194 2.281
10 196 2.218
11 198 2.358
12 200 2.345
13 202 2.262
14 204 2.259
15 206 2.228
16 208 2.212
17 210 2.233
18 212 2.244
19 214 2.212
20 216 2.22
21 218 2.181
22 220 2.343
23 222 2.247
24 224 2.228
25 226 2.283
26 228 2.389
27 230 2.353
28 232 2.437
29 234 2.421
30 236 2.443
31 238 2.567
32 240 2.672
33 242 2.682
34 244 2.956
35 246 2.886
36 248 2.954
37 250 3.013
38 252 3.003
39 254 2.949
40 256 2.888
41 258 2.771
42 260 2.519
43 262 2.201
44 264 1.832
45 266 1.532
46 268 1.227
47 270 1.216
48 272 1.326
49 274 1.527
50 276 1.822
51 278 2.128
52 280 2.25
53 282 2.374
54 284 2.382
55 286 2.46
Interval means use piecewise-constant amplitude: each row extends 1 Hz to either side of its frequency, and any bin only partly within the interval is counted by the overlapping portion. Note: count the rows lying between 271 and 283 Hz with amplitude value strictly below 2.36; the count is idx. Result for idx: 5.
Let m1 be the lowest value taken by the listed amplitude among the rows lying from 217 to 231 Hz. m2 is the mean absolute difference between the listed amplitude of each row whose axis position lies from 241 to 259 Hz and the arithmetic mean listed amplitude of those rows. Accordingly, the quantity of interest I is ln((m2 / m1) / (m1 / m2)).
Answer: -6.5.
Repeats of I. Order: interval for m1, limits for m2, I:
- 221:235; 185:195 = -7.3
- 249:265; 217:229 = -6.8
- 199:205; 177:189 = -5.0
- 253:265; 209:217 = -10.2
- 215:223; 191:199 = -7.7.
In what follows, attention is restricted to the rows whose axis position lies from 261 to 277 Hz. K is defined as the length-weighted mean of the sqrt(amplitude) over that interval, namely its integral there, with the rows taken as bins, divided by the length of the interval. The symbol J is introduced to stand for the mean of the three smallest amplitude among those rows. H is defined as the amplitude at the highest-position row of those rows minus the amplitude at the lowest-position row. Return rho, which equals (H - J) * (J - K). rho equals -0.01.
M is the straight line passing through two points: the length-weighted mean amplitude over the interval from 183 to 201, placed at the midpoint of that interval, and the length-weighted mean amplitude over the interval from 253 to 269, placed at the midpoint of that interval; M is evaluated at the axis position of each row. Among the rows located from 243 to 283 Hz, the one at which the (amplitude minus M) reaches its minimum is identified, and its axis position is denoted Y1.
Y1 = 270 Hz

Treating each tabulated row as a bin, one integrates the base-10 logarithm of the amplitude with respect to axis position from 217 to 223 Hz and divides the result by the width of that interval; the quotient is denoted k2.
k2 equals 0.353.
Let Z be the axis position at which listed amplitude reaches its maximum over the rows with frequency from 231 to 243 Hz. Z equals 242 Hz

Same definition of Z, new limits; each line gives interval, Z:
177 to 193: 180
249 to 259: 250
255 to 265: 256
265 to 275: 266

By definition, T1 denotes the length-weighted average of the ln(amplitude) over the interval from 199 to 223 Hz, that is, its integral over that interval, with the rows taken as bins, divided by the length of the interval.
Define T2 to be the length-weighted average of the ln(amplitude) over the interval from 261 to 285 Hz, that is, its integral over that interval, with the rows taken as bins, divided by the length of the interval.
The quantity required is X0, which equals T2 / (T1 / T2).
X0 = 0.4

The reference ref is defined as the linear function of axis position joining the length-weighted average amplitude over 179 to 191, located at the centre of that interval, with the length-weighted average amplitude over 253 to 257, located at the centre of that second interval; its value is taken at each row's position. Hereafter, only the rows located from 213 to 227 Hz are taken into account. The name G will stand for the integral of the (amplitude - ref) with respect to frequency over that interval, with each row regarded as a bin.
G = -7.2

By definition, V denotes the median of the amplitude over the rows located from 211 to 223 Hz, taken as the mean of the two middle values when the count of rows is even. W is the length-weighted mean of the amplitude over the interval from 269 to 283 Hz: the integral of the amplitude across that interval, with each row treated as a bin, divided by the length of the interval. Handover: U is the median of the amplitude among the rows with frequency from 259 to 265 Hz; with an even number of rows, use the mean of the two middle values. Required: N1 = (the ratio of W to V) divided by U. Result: 0.368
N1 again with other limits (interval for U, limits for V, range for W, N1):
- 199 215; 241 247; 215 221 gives 0.348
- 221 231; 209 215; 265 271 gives 0.260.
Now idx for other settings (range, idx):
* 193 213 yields 10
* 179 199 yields 6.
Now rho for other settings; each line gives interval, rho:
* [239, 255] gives -2.59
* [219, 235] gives -1.57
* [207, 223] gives -1.53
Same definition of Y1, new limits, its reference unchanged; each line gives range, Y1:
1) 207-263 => 218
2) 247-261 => 260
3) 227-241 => 230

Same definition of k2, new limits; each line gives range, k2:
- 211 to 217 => 0.347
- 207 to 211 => 0.347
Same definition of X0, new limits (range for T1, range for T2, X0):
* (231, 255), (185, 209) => 0.7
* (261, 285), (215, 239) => 1.3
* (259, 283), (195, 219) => 1.1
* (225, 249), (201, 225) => 0.7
